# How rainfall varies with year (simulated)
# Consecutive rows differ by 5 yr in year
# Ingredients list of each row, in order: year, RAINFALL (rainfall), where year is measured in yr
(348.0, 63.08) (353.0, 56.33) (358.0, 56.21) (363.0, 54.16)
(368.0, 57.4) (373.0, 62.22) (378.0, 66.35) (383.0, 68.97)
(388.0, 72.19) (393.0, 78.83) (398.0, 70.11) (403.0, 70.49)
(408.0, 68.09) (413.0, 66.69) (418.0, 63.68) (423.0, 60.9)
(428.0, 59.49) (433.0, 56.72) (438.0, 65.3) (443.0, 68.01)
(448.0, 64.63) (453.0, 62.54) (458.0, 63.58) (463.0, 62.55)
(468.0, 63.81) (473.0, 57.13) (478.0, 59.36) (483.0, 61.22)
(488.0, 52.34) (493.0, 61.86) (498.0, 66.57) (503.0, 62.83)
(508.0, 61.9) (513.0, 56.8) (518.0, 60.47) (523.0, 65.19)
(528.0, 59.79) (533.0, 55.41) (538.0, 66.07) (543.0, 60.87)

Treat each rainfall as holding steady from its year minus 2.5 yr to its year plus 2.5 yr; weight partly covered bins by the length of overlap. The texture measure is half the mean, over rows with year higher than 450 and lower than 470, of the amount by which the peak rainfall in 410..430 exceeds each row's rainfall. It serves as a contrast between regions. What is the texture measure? 1.8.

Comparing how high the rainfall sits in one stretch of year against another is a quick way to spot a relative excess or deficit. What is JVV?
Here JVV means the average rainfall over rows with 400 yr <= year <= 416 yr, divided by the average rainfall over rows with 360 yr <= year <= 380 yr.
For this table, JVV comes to 1.14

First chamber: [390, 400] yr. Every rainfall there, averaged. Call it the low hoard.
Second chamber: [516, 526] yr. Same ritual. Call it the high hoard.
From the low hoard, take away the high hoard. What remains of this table 12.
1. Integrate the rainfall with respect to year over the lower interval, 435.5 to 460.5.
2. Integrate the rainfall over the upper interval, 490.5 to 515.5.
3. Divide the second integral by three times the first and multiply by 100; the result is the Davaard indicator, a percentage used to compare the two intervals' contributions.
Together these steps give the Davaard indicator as 31.9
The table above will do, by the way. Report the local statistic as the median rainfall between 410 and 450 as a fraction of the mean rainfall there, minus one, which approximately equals 0.015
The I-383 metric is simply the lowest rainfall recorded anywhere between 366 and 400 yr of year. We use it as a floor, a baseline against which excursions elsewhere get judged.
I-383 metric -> 57.4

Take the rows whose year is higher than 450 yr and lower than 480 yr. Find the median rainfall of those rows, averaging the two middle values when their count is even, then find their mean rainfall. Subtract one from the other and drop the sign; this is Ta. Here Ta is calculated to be 1.0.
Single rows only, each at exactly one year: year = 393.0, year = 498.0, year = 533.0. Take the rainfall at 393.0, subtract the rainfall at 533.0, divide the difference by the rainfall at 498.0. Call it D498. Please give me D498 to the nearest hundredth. 0.35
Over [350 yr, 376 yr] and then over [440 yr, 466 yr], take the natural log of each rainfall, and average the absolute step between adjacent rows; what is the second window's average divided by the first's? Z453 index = 0.66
